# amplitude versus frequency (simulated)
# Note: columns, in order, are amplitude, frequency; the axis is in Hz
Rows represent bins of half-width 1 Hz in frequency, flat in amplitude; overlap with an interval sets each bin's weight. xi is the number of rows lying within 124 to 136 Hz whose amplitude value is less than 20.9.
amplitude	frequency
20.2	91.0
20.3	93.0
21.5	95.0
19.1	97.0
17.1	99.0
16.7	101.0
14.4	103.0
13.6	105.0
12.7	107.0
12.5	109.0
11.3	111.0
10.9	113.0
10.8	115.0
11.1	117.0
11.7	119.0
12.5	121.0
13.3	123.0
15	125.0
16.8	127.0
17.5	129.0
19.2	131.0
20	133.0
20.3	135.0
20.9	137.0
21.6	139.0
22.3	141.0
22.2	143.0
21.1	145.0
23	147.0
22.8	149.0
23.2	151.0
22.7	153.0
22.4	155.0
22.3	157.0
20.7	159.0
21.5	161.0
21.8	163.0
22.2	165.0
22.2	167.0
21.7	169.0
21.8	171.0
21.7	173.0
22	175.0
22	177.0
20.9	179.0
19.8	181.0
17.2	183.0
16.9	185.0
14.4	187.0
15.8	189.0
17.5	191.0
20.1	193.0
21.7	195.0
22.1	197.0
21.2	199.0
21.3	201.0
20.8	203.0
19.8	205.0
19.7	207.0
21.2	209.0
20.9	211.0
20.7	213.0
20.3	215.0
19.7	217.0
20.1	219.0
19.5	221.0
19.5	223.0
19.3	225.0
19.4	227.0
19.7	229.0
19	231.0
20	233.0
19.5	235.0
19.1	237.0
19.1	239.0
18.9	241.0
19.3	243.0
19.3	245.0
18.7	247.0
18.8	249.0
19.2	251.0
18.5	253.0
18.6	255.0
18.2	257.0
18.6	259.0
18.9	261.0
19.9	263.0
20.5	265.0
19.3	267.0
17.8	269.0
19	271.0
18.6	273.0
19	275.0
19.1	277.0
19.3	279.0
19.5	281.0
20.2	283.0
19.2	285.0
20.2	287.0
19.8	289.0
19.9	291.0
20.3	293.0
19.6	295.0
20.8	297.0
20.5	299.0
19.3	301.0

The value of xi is 6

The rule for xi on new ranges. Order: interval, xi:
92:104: 5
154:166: 1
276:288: 6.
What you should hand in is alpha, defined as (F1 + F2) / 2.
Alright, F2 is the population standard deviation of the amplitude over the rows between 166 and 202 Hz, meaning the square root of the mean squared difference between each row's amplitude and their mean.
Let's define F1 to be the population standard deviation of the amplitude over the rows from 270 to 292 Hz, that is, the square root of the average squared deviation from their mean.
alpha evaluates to 1.5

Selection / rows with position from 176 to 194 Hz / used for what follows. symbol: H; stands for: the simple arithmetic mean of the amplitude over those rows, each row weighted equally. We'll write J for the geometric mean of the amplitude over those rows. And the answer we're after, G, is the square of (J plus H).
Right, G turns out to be 1326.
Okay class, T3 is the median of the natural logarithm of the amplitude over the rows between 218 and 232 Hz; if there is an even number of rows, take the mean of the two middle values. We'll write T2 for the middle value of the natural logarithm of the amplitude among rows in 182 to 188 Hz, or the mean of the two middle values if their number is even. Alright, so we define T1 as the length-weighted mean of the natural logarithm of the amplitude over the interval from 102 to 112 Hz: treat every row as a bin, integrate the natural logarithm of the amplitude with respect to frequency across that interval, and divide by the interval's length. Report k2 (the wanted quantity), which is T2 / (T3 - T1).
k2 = 7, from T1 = 2.55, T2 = 2.83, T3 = 2.97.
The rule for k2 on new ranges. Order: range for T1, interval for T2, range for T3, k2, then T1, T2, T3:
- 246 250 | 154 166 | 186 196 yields -45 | 2.93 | 3.09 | 2.86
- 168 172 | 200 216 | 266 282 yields -23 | 3.08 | 3.03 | 2.95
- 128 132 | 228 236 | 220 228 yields 50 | 2.91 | 2.98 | 2.97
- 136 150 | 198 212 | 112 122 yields -4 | 3.09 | 3.04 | 2.41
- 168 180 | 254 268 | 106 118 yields -4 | 3.08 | 2.94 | 2.42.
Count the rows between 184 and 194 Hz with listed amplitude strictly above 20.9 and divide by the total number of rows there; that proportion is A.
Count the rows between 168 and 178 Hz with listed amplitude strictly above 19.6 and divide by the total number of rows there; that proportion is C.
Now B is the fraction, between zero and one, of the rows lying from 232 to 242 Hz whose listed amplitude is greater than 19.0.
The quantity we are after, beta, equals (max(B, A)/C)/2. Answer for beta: 0.40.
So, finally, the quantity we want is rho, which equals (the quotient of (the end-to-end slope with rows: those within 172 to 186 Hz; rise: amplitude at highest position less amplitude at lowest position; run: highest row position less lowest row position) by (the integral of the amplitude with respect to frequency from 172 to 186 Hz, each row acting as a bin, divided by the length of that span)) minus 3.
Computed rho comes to -3.02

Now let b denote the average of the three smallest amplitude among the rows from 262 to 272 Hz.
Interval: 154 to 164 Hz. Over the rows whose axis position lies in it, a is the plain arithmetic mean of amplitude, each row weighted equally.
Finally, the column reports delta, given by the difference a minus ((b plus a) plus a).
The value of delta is -40.4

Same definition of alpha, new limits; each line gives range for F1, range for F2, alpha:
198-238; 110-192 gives 2.4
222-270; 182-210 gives 1.5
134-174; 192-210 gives 0.8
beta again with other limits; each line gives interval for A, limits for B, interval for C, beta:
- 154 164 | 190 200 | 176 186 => 0.67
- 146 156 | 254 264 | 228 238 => 1.25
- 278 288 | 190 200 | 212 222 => 0.50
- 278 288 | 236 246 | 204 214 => 0.40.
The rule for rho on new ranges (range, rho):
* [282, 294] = -3.00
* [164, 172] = -3.00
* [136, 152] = -2.99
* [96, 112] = -3.04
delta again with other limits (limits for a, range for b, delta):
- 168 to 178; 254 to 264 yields -40.3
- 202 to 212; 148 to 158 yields -42.9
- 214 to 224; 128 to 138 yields -38.7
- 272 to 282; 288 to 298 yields -38.9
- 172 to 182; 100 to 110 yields -34.2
